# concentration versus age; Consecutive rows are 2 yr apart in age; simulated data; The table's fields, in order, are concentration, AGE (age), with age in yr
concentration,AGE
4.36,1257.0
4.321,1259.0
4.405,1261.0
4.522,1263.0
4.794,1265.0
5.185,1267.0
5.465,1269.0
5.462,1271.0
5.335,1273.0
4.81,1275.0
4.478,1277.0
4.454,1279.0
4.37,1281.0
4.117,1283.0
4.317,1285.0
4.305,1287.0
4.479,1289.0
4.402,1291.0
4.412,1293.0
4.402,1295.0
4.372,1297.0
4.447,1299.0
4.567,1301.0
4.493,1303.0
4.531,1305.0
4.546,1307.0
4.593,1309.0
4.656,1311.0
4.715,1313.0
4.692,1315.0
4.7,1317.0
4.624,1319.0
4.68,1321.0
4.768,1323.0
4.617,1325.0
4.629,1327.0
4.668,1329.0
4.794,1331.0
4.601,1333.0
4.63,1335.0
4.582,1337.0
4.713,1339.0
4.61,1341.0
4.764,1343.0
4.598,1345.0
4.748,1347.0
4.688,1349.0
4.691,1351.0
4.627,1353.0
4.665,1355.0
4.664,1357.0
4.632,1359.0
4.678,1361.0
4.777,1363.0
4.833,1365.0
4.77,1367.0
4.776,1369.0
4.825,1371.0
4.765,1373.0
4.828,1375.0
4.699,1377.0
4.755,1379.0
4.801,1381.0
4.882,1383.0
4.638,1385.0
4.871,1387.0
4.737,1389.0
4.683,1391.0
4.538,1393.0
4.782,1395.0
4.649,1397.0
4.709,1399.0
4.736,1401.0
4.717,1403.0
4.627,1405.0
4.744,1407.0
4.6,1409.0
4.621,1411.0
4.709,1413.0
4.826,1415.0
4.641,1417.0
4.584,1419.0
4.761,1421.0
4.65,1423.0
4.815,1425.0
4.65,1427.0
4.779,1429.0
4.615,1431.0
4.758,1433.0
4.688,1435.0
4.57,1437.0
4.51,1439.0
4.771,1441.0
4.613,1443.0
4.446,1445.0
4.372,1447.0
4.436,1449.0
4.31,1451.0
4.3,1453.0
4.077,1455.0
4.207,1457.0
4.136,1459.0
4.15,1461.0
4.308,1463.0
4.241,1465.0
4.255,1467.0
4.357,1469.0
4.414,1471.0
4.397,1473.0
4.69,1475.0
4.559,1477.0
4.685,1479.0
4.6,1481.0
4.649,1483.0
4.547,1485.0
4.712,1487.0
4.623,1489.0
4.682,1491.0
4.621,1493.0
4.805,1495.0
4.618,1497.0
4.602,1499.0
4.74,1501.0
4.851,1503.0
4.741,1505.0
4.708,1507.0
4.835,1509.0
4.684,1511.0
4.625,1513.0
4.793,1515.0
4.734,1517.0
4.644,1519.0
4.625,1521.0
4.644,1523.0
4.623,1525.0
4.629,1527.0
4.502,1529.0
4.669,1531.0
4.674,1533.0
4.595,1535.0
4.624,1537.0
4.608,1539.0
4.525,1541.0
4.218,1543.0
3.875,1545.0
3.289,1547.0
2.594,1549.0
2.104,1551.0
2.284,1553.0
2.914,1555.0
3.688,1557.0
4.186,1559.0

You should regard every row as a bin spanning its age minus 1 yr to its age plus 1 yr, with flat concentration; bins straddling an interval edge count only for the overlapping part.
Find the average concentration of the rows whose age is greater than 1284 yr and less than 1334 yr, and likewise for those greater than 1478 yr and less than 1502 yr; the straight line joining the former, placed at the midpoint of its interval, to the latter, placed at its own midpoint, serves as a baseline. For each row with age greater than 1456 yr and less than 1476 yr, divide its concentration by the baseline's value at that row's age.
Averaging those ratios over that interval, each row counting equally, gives 0.93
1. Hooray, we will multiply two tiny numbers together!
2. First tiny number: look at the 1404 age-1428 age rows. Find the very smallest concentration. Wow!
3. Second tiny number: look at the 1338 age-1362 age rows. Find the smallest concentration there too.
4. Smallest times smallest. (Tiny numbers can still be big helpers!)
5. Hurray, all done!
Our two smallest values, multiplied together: 21.1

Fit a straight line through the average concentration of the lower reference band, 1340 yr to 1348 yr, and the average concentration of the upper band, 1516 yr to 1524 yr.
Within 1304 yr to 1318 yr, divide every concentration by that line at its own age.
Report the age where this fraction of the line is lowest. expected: 1305.0 yr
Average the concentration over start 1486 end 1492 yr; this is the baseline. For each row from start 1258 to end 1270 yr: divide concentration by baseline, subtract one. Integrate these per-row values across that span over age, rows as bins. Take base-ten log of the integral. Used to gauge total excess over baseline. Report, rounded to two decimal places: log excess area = -0.55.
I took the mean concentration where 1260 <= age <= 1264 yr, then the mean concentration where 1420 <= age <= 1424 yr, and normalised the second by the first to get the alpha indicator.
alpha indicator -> 1.05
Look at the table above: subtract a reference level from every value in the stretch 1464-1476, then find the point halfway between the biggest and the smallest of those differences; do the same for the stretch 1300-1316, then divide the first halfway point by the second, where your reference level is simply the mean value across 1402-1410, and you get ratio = 3.0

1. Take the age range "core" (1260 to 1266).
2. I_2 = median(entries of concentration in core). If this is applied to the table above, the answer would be 4.52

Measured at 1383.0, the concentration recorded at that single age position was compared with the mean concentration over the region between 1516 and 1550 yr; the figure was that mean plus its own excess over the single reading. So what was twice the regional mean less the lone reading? 3.83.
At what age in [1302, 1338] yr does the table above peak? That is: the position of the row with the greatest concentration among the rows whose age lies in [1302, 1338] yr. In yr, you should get 1331.0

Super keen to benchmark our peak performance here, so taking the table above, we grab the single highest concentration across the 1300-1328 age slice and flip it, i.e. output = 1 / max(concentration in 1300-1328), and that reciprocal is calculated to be 0.210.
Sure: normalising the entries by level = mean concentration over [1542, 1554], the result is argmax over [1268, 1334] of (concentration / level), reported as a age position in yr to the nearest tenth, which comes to 1269.0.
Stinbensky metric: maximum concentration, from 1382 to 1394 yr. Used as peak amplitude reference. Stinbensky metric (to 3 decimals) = 4.882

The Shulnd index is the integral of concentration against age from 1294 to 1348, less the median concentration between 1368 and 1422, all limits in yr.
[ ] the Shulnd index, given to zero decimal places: 245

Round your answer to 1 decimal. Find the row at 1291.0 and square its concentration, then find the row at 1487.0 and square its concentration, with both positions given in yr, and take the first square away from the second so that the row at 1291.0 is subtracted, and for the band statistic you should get 2.8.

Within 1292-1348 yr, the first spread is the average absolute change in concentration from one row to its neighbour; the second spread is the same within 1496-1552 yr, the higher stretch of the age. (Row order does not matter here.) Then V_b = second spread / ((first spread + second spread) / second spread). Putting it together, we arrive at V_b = 0.10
